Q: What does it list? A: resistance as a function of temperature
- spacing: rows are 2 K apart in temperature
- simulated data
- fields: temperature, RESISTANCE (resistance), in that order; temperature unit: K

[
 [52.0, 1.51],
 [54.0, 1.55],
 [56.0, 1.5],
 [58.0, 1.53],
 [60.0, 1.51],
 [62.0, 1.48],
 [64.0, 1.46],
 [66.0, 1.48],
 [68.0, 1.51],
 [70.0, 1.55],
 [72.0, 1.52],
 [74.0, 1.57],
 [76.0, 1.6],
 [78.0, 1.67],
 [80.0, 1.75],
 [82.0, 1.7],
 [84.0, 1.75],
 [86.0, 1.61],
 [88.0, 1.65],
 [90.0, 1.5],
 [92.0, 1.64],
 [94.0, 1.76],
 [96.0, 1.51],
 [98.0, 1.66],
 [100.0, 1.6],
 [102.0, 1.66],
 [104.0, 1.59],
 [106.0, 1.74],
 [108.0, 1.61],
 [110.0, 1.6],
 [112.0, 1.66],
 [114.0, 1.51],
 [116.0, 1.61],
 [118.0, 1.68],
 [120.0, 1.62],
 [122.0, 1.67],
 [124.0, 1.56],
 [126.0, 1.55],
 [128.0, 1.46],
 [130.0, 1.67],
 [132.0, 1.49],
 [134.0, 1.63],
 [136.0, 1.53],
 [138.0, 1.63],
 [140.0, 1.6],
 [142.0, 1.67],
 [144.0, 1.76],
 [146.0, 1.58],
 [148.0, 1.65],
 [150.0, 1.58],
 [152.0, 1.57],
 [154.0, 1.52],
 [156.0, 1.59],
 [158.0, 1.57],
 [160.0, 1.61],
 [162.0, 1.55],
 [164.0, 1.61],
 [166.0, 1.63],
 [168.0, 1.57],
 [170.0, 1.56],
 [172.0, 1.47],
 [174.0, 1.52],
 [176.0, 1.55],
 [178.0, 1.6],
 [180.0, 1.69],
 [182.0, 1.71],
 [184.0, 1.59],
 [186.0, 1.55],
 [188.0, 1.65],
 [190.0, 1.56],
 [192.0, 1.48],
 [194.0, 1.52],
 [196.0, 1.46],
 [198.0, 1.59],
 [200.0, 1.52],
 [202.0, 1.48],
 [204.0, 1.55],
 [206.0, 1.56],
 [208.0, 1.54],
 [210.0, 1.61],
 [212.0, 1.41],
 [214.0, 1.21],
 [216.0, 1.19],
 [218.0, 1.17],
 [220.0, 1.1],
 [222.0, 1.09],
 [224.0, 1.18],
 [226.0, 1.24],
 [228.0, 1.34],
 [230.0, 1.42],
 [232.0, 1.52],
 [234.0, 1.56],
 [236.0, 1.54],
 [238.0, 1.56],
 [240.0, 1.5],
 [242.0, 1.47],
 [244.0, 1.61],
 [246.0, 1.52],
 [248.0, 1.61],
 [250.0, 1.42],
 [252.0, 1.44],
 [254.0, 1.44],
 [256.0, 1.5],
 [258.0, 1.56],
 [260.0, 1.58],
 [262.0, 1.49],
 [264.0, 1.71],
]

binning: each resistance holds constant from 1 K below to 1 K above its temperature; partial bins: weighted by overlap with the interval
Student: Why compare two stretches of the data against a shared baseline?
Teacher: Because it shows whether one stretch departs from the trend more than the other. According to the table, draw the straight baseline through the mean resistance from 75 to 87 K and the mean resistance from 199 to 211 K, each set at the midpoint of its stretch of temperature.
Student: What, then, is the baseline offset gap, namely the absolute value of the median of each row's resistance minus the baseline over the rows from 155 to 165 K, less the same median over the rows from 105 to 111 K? 0.033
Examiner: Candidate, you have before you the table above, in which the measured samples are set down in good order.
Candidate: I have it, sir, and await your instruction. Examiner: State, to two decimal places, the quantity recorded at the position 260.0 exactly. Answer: 1.58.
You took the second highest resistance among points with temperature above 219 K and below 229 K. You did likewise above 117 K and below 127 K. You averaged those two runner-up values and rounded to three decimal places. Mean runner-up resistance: 1.455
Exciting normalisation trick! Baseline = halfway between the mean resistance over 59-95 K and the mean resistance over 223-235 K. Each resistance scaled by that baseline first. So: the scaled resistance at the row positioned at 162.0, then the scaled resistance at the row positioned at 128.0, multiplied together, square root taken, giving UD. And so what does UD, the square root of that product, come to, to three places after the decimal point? 1.012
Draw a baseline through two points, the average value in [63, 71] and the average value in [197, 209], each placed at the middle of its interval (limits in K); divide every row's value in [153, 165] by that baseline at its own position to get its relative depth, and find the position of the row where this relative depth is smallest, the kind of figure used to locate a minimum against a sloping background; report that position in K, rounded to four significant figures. 154.0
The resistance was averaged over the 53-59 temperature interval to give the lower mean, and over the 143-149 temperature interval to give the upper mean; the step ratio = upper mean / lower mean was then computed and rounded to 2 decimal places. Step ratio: 1.09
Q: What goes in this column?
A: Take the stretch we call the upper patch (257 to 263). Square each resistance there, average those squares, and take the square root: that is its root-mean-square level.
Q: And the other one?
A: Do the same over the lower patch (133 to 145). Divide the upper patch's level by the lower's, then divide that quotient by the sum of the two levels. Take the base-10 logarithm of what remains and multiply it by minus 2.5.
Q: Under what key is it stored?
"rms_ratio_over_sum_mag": 1.321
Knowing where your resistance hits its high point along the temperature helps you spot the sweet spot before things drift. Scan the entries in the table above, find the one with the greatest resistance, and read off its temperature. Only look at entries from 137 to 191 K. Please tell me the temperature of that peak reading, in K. 144.0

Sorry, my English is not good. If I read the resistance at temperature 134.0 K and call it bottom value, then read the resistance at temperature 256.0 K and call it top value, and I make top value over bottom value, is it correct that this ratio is 0.92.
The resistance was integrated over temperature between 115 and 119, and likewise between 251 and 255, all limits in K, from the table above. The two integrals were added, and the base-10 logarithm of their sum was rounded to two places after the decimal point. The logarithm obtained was 1.09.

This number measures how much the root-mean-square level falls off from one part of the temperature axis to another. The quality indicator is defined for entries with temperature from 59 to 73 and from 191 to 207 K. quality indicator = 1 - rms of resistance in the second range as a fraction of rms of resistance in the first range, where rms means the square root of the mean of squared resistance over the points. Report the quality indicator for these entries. -0.01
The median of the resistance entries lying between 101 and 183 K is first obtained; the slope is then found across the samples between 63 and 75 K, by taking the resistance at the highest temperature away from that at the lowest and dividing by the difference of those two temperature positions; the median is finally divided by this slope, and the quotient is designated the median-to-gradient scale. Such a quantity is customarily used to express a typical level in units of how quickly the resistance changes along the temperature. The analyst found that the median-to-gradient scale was 145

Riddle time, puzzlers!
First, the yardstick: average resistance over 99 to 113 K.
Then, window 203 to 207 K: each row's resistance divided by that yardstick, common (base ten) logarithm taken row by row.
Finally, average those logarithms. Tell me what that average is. -0.022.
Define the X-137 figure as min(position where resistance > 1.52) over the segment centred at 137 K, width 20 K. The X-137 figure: 130.0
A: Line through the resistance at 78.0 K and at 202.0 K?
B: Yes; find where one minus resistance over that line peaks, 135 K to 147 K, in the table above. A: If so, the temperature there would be 136.0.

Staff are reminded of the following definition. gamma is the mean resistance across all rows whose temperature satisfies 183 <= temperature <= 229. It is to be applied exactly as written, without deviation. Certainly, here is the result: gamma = 1.42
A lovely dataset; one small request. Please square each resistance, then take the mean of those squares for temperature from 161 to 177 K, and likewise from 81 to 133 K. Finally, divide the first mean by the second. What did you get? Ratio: 0.93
